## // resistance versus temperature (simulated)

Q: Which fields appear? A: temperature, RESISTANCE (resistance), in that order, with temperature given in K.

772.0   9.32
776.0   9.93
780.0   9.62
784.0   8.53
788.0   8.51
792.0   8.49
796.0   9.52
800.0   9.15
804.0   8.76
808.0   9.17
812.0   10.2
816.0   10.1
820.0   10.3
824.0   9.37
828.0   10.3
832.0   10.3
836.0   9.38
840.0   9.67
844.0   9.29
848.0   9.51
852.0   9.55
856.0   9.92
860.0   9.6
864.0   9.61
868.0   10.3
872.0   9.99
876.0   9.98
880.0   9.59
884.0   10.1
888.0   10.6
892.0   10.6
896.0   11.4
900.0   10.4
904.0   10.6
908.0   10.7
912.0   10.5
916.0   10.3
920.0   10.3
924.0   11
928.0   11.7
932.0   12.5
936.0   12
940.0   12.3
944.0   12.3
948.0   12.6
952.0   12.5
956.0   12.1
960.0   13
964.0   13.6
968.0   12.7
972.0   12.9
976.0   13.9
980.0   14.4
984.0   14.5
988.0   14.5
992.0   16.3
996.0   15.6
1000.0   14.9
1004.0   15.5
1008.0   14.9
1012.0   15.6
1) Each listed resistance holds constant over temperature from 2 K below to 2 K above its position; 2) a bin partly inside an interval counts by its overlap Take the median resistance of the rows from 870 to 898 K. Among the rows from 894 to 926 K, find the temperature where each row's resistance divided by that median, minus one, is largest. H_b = 896.0 K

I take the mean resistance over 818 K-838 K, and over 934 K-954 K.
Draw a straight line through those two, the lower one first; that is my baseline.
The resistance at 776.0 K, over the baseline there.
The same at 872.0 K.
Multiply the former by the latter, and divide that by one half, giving 2.07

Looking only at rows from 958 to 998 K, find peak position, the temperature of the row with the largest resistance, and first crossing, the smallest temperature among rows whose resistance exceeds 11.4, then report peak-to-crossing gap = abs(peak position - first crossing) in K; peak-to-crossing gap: 32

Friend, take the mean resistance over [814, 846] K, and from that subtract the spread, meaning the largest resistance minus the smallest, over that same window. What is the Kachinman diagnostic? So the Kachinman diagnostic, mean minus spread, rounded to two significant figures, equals 8.8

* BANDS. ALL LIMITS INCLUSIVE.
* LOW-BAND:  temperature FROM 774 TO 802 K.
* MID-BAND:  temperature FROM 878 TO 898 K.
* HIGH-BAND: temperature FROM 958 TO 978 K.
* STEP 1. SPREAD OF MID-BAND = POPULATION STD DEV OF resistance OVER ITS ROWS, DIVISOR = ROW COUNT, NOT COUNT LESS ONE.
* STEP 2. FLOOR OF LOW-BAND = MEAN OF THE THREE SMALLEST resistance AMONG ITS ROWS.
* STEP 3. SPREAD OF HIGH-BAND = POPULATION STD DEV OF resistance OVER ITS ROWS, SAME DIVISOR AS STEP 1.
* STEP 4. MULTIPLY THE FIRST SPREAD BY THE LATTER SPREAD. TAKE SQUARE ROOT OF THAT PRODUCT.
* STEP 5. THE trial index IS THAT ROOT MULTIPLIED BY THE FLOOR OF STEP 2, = 4.4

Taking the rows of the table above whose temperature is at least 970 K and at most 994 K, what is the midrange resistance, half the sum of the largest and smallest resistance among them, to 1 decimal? 14.6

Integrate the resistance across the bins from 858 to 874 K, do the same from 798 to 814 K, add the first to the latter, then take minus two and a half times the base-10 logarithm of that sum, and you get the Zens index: -6.22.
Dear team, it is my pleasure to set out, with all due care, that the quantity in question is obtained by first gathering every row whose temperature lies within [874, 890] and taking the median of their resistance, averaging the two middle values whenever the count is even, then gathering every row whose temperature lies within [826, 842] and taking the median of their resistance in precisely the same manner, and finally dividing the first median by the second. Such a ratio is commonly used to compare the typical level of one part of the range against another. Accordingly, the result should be 1.01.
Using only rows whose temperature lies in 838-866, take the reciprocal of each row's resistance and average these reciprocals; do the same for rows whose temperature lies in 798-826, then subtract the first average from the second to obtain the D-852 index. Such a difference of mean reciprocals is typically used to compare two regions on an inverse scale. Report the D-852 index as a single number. 0.000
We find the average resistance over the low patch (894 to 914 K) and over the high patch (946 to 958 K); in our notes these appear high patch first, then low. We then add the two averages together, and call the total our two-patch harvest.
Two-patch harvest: 23.1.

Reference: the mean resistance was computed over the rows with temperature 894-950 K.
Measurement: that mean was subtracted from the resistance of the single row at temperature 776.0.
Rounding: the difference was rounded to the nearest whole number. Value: -1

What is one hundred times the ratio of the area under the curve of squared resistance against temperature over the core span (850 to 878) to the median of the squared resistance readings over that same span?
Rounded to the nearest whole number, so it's 2762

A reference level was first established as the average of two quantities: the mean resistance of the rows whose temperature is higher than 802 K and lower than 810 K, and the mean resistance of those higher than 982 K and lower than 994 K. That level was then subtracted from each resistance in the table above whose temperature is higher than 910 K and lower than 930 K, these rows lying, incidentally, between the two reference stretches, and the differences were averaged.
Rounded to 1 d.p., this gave -1.3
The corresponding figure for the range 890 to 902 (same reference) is -1.2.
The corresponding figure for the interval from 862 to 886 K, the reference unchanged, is -2.1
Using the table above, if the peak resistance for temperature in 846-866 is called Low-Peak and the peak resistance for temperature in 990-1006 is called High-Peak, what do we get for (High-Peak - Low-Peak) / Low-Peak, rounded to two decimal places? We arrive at 0.64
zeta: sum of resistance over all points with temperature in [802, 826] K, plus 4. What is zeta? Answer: 62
